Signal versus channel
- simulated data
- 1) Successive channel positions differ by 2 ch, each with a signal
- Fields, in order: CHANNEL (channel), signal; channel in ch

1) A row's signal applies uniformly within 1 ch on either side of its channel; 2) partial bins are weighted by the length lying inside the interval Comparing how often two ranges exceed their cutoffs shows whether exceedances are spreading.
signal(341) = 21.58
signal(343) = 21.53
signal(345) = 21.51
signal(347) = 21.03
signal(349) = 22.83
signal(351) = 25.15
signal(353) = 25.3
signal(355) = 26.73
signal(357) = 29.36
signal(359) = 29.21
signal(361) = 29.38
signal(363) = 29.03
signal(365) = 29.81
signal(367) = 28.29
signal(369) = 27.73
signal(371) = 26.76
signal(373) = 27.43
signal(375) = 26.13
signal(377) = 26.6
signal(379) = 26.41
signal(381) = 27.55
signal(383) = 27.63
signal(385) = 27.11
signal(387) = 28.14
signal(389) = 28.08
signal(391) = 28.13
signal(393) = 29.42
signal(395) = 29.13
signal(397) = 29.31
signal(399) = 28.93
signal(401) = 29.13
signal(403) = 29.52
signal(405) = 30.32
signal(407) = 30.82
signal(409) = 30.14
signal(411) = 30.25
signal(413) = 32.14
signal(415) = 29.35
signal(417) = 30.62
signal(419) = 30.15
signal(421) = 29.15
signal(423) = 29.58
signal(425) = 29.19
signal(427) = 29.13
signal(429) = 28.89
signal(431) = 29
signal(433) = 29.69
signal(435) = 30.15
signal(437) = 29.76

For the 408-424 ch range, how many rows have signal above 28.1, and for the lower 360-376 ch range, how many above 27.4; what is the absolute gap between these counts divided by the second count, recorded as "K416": 0.33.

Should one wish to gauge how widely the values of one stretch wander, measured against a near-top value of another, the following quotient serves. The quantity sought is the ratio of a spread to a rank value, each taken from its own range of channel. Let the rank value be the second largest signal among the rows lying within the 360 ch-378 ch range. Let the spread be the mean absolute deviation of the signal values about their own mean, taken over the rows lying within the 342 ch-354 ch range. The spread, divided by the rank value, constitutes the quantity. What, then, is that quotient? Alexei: 0.053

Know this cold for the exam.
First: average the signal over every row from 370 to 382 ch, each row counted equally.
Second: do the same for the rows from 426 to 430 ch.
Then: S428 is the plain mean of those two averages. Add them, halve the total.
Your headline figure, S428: 27.9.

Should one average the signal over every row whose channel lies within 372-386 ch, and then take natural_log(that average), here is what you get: 3.30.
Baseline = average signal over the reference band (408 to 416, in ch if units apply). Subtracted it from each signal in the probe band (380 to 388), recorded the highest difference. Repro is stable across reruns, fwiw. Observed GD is -2.3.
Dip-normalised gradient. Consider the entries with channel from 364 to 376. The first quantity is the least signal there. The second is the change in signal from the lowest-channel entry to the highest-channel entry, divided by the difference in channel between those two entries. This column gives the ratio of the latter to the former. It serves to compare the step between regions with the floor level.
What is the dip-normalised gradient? -0.014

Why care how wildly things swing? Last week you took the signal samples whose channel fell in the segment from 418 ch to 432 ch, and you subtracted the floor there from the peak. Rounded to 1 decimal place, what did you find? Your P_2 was 1.3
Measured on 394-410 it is 1.9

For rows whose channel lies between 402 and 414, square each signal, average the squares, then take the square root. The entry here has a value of 30.5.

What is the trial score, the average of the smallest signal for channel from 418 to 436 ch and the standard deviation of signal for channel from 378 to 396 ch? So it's 14.9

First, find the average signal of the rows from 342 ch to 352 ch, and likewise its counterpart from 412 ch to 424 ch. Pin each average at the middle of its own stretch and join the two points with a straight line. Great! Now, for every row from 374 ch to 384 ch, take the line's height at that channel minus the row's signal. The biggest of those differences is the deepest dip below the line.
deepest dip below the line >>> -0.50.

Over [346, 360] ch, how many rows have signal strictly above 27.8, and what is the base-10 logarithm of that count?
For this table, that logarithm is 0.30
